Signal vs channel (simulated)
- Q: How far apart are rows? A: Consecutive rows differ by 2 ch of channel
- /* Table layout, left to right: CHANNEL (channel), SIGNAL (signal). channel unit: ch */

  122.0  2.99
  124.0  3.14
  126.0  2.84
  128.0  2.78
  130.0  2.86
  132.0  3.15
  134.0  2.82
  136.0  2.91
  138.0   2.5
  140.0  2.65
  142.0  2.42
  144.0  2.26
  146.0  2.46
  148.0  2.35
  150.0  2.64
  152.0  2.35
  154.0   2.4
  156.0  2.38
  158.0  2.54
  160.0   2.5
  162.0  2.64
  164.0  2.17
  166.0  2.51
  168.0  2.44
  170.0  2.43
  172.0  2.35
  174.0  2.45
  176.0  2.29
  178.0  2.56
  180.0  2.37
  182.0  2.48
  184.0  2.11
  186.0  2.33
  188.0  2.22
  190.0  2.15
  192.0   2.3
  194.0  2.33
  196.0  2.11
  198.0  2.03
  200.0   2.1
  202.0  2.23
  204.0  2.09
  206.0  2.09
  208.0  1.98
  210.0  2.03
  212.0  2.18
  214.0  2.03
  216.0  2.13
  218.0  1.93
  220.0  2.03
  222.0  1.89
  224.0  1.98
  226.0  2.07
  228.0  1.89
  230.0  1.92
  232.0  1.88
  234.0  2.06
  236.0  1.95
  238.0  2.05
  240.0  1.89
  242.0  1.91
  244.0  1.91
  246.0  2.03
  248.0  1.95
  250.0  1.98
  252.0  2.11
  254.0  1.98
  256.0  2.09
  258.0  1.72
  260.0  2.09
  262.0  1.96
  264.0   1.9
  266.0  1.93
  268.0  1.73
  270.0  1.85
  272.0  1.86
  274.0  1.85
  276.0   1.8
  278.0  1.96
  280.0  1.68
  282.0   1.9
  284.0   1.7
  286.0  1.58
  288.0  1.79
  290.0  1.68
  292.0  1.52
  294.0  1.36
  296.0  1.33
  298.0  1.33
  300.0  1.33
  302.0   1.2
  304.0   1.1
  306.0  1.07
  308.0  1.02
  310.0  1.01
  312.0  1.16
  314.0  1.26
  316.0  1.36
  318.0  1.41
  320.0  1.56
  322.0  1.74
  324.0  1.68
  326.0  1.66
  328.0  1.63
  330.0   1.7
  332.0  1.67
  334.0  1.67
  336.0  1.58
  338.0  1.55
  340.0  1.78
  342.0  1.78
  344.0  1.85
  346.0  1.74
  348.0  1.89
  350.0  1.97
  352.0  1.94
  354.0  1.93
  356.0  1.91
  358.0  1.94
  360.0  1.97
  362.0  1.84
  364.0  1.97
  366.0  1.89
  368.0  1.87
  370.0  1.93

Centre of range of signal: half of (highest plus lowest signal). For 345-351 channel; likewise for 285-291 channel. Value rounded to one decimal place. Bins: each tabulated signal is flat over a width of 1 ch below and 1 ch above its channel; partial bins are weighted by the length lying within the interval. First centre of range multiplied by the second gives 3.1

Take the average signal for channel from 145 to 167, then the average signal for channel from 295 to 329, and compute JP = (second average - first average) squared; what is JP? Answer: 1.2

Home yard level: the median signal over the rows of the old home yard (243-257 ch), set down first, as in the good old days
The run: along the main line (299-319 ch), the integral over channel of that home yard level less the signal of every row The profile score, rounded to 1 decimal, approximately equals 15.8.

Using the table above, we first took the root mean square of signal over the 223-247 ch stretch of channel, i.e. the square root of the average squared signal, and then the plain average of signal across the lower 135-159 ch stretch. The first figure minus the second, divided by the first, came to -0.27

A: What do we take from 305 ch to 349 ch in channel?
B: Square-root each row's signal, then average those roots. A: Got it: 1.2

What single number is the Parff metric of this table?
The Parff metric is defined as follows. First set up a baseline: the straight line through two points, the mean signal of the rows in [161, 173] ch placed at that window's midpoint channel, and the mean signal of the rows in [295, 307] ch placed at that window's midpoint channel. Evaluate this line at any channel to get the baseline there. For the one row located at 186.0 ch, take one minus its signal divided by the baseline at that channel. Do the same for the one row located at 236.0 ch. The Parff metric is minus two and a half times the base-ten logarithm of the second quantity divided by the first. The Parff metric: -0.9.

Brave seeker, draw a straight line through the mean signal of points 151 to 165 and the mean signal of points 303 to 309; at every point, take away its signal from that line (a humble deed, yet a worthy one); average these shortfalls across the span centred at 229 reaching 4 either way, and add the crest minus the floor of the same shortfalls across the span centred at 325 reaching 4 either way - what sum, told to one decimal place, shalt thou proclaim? -0.1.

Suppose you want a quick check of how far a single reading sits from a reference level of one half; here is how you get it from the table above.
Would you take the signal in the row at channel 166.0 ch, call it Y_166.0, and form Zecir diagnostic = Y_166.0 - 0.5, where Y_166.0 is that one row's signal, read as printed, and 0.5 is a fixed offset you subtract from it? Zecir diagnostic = 2.01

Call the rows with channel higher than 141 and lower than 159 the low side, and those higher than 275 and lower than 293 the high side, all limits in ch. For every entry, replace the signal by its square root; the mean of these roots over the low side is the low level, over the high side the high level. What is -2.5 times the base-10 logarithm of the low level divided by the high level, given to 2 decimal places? -0.18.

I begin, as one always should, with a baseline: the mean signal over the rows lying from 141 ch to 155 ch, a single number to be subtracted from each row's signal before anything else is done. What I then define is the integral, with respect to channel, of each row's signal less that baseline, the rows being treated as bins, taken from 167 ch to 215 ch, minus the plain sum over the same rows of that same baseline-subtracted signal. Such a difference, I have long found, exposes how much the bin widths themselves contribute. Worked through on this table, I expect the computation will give -4.2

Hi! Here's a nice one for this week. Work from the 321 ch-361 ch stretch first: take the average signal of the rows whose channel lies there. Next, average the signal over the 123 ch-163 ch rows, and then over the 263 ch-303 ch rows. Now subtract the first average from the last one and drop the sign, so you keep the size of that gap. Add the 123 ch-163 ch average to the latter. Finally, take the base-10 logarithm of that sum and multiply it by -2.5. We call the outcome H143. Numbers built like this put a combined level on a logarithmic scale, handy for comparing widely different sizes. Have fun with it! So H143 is -1.10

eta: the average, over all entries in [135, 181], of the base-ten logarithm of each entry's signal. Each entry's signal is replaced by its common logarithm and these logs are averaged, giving 0.39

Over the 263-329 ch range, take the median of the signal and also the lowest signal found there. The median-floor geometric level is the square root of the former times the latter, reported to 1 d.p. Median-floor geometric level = 1.3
